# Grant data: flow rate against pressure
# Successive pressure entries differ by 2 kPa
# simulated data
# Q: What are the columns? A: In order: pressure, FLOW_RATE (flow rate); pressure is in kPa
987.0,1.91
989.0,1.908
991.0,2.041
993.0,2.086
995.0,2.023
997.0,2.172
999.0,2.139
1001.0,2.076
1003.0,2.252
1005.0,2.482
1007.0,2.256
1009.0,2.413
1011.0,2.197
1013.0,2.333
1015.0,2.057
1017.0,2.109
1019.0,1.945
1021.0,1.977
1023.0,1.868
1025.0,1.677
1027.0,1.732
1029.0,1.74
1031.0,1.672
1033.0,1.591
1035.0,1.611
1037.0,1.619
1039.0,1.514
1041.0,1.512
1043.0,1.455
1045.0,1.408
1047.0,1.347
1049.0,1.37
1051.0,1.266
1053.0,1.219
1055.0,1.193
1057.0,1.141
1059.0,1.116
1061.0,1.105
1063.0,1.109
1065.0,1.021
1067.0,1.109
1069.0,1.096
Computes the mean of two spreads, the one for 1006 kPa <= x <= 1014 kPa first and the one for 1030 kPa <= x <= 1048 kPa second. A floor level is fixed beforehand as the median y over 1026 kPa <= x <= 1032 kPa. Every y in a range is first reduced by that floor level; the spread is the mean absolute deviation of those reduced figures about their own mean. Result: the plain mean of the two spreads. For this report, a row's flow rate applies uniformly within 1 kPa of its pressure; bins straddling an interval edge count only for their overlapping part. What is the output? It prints 0.080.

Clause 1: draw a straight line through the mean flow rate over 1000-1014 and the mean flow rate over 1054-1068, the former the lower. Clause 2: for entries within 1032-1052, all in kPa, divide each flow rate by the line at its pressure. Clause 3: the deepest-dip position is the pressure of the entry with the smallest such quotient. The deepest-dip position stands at 1033.0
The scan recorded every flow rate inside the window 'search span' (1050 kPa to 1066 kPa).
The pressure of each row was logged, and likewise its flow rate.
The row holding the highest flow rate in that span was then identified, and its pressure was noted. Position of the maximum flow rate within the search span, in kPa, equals 1051.0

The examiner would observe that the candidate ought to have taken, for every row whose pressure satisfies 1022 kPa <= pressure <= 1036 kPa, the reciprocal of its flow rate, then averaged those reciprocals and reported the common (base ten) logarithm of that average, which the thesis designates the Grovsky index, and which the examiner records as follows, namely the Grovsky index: -0.23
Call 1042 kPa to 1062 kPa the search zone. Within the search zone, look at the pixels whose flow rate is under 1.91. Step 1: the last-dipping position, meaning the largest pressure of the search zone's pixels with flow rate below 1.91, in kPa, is 1061.0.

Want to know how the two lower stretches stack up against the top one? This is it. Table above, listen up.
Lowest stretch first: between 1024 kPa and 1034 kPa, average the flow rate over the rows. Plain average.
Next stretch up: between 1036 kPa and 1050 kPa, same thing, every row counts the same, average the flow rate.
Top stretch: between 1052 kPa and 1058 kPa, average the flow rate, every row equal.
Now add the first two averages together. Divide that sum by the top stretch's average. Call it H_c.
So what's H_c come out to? 2.65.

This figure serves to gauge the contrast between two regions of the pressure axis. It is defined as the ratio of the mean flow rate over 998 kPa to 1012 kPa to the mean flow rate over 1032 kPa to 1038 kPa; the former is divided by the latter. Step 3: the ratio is 1.41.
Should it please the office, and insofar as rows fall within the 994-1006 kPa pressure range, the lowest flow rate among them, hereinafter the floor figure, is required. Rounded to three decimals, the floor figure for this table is 2.023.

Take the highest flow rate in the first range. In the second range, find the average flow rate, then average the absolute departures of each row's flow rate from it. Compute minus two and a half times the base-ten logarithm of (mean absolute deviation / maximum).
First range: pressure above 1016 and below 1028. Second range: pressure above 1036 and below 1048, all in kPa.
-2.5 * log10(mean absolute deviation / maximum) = 3.66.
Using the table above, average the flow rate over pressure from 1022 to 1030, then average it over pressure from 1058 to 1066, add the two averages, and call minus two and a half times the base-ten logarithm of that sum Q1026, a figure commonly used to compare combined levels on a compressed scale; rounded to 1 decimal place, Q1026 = -1.1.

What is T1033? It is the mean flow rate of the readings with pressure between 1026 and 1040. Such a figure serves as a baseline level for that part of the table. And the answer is 1.6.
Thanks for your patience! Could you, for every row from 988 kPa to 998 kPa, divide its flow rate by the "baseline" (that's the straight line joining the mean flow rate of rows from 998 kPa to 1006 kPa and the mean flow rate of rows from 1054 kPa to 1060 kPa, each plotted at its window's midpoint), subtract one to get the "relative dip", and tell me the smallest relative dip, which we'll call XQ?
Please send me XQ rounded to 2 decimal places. -0.24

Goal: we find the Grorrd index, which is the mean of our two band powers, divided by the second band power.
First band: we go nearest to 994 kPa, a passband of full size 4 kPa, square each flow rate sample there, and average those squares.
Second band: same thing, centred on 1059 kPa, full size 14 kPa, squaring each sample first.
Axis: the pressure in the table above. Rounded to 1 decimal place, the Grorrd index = 2.2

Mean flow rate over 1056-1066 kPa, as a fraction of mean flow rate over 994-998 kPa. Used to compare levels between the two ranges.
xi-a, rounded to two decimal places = 0.52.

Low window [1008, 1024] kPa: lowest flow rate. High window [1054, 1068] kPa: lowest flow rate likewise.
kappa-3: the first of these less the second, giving 0.8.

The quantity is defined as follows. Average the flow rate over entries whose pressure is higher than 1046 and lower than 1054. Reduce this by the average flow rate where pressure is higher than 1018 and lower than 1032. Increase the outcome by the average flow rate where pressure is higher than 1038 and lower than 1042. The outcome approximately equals 1.0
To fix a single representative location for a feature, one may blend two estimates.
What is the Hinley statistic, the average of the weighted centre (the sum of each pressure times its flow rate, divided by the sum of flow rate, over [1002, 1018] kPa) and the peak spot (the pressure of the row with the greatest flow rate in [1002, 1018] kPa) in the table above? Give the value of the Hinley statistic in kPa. 1007.4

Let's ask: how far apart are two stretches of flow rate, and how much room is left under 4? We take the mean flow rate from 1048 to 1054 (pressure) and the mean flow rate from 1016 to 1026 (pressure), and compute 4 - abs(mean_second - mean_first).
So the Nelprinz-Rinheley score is 3.37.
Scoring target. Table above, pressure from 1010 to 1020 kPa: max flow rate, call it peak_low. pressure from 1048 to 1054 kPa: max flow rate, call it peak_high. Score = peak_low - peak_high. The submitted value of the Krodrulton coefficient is 0.96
